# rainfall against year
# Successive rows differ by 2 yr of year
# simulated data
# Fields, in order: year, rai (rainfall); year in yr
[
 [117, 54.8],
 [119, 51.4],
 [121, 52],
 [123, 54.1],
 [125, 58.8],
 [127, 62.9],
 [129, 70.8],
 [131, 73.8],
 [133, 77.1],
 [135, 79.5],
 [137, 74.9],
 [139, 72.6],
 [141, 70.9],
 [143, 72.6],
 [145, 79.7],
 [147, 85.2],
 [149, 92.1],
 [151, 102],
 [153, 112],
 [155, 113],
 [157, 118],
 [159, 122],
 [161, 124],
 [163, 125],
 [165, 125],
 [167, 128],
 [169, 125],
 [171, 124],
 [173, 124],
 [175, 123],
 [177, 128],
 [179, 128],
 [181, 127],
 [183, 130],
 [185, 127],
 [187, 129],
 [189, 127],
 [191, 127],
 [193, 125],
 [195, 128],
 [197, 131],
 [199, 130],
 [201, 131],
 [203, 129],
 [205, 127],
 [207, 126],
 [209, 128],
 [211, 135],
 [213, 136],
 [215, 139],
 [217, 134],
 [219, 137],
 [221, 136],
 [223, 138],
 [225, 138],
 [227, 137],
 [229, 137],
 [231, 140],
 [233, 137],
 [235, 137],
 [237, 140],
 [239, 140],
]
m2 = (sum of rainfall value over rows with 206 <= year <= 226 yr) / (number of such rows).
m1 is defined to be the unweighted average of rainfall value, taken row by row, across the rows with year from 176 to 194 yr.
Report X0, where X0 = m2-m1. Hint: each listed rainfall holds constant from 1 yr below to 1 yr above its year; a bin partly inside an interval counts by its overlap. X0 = 7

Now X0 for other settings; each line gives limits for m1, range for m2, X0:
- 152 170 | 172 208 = 6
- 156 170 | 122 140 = -54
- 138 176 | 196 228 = 26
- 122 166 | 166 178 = 36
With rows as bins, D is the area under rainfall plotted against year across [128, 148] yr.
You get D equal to 1514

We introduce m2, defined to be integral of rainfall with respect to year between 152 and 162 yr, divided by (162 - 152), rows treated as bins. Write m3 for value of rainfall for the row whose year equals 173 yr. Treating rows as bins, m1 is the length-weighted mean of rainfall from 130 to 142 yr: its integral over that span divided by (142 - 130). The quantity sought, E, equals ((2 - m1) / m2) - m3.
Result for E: -125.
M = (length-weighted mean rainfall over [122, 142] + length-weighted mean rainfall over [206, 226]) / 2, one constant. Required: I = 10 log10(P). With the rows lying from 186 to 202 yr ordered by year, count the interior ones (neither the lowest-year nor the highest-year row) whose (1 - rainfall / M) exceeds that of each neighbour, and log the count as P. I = 3.0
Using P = 2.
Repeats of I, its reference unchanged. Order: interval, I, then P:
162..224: 9.0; 8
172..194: 4.8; 3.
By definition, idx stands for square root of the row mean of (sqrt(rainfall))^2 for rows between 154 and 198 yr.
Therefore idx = 11.2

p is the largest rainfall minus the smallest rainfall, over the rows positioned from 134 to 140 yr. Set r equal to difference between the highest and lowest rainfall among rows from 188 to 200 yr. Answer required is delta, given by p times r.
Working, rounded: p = 7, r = 6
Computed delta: 41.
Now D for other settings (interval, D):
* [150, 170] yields 2388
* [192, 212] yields 2580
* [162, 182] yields 2514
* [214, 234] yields 2746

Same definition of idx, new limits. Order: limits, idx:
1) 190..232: 11.5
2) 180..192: 11.3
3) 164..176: 11.2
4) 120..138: 8.2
